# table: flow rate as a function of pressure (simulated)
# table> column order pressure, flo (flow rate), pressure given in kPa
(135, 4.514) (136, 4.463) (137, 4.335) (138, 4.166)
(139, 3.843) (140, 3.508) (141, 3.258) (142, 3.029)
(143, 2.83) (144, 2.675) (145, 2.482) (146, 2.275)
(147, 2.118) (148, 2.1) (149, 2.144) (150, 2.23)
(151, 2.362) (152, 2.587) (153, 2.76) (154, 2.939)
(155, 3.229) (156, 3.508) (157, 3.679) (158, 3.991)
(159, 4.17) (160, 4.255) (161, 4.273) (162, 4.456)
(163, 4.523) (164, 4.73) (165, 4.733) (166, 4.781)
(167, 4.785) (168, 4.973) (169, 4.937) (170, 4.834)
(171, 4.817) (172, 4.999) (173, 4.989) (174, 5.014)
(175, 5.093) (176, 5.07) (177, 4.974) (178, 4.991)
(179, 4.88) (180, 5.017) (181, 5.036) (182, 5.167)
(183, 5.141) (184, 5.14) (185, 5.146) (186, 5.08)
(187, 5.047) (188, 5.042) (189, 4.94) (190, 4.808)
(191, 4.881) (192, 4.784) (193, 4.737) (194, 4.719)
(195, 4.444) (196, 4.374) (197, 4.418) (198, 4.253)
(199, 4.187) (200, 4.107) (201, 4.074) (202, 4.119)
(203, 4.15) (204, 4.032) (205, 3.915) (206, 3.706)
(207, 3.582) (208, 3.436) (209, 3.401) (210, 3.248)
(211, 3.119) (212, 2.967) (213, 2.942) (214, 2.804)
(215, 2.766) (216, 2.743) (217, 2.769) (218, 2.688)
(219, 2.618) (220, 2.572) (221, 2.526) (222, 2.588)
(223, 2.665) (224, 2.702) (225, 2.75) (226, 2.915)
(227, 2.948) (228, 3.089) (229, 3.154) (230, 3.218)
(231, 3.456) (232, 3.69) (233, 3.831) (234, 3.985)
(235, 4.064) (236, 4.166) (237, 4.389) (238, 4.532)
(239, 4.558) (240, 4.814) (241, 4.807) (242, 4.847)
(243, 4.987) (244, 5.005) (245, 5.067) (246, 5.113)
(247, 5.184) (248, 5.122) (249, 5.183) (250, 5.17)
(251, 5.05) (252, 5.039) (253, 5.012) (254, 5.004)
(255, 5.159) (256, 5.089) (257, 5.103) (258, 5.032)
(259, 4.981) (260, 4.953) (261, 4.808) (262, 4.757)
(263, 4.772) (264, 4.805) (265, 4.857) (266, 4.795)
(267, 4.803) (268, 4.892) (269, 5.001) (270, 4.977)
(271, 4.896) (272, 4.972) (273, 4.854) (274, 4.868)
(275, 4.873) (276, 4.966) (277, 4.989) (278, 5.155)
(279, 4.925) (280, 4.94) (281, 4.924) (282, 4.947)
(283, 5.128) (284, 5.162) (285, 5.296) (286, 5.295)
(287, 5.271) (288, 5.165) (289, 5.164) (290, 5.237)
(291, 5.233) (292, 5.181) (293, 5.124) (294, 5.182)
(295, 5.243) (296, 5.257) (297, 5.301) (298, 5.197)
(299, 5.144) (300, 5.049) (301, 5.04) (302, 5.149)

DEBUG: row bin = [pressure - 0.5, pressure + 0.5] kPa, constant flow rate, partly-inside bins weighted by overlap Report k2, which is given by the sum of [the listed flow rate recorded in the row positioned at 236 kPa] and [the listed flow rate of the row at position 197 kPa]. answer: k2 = 8.6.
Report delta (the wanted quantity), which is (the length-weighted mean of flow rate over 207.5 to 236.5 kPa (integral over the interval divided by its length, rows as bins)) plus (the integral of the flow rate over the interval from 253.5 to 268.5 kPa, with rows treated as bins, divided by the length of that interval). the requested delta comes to 8.0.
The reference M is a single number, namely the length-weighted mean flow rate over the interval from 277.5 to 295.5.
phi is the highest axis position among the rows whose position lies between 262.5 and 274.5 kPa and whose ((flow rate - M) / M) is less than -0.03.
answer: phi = 274 kPa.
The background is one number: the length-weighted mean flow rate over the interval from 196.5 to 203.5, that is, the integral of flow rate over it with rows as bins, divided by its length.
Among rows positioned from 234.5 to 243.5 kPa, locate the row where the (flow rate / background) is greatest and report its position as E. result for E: 243 kPa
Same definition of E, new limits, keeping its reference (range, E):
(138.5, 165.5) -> 165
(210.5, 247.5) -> 247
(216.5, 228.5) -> 228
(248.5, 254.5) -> 249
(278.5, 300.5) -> 297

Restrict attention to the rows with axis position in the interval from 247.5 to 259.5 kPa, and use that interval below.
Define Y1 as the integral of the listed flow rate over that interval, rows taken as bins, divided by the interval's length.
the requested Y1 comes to 5.1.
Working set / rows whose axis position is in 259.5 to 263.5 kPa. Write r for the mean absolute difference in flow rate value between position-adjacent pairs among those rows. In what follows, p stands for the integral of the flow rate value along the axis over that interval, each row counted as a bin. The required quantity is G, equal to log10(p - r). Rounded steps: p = 19.3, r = 0.07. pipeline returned 1.28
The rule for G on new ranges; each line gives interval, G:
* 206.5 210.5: 1.13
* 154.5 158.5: 1.15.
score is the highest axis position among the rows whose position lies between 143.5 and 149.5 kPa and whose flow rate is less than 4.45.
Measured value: 149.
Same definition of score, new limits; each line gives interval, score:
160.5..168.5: 161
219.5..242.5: 237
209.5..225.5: 225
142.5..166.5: 161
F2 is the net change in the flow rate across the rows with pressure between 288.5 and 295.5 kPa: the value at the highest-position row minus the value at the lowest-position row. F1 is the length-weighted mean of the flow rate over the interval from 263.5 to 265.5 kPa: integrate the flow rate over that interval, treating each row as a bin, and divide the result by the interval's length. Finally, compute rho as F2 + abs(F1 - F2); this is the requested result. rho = 4.83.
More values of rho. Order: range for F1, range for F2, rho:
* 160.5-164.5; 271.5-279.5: 4.50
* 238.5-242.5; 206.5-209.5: 4.76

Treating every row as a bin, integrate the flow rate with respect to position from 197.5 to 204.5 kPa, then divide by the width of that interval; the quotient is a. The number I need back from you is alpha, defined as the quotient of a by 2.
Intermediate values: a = 4.13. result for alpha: 2.07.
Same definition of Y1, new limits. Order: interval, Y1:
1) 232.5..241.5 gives 4.3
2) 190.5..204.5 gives 4.4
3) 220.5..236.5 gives 3.2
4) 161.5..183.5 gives 4.9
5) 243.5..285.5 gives 5.0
